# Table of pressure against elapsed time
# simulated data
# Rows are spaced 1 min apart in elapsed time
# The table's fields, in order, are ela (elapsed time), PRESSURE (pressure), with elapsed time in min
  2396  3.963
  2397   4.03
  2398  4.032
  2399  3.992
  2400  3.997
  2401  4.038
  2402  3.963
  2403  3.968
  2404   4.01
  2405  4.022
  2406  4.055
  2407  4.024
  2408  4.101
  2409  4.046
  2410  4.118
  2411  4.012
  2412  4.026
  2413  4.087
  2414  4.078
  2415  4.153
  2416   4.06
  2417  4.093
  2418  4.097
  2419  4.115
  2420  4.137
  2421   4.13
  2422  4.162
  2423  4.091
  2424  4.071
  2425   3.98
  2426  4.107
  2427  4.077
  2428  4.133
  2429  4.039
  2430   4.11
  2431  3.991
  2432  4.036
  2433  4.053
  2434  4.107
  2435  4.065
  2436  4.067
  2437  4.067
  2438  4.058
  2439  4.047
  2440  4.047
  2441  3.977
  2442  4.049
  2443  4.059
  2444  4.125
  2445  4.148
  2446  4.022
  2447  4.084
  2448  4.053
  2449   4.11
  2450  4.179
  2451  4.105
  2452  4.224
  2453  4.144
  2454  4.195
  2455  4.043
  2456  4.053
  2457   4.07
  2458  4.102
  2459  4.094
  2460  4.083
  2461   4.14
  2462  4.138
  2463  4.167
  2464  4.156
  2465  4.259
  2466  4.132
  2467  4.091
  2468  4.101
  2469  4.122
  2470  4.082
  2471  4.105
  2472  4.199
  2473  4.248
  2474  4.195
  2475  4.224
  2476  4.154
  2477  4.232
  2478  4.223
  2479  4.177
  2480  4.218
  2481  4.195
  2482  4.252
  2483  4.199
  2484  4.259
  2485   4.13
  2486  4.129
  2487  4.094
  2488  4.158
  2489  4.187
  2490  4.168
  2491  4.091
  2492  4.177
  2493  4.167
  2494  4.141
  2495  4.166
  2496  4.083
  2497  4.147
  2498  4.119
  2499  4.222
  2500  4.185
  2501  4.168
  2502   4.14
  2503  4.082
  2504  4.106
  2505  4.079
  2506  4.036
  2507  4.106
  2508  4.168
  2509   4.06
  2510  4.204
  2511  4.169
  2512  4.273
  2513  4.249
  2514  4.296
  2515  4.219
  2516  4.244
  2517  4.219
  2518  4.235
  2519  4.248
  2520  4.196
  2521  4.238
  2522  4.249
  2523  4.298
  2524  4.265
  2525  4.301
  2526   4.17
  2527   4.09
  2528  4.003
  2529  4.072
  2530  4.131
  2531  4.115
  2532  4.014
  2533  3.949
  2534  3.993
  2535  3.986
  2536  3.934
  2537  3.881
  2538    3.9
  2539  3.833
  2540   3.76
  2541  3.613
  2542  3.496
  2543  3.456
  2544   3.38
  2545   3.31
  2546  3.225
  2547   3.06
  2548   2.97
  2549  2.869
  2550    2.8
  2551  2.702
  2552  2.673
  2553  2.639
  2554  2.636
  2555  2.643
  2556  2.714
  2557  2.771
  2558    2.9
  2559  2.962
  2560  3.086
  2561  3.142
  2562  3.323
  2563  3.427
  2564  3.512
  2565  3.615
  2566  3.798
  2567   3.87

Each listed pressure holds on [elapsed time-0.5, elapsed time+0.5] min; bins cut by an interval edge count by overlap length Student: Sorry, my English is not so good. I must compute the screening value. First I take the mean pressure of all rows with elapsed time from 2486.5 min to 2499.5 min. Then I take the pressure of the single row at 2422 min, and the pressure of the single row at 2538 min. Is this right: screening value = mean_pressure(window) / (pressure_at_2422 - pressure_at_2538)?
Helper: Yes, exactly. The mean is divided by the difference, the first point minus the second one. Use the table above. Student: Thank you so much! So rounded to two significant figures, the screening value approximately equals 16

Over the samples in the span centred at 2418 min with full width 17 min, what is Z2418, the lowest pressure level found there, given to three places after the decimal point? 3.980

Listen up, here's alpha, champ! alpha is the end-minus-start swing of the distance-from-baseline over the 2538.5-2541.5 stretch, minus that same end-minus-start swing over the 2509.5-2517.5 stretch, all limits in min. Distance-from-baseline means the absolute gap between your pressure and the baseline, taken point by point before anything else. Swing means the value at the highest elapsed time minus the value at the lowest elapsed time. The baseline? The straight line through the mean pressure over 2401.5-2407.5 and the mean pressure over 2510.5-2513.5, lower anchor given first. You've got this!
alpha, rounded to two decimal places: 0.22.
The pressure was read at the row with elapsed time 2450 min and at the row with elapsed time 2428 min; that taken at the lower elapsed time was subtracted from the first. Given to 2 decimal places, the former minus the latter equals 0.05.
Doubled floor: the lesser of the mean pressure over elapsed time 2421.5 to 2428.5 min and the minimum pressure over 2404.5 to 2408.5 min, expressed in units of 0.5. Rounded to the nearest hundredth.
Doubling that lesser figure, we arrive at 8.04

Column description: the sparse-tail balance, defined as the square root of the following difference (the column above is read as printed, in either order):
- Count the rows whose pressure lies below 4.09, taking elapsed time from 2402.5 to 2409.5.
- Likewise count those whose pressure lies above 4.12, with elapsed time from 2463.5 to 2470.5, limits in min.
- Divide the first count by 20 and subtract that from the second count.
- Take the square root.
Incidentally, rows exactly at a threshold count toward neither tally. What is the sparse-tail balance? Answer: 1.9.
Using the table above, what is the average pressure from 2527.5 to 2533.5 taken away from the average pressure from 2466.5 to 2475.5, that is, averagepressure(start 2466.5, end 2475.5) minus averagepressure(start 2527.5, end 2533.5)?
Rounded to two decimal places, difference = 0.10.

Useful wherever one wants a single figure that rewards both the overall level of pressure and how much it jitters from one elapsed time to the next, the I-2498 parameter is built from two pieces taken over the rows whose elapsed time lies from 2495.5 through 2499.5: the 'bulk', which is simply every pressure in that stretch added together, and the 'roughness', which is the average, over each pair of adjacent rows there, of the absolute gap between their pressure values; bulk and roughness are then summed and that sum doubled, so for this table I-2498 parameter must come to 33.3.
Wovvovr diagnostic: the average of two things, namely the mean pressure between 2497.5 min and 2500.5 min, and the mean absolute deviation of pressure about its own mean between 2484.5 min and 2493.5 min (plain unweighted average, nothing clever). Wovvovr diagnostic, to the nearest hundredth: 2.10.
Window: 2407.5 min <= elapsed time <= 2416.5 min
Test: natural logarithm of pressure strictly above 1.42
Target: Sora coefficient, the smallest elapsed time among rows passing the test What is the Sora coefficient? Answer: 2415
